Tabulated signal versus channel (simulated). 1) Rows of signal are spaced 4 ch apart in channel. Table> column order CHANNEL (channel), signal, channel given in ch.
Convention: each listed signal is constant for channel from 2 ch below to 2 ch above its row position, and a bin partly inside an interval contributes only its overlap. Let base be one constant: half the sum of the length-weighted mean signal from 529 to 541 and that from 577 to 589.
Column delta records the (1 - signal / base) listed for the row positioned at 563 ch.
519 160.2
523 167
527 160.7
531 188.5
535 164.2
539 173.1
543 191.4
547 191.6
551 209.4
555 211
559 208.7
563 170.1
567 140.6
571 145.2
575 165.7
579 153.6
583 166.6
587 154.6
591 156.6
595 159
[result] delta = 0.0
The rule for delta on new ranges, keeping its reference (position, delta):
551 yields -0.3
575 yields 0.0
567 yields 0.2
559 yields -0.3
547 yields -0.1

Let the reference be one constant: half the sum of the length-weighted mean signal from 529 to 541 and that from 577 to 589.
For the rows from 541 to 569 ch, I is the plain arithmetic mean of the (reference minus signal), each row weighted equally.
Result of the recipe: -22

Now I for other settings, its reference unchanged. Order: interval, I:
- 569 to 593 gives 10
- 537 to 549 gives -19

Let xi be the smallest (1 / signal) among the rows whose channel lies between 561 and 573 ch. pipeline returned 0.0059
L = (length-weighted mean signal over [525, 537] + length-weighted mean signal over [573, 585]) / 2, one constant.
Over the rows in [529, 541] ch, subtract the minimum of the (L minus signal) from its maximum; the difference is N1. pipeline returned 24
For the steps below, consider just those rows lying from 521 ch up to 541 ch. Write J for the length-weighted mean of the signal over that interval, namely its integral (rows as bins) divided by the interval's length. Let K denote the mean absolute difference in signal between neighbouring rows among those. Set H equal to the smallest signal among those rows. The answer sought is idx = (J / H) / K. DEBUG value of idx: 0.063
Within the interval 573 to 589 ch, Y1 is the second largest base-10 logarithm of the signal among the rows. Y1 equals 2.22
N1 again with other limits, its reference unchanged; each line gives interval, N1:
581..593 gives 12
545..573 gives 70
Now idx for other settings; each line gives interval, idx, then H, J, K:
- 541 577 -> 0.090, 140.6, 182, 14.4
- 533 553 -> 0.100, 164.2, 186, 11.3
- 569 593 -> 0.091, 145.2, 157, 11.9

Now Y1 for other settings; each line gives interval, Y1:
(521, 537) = 2.22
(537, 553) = 2.28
